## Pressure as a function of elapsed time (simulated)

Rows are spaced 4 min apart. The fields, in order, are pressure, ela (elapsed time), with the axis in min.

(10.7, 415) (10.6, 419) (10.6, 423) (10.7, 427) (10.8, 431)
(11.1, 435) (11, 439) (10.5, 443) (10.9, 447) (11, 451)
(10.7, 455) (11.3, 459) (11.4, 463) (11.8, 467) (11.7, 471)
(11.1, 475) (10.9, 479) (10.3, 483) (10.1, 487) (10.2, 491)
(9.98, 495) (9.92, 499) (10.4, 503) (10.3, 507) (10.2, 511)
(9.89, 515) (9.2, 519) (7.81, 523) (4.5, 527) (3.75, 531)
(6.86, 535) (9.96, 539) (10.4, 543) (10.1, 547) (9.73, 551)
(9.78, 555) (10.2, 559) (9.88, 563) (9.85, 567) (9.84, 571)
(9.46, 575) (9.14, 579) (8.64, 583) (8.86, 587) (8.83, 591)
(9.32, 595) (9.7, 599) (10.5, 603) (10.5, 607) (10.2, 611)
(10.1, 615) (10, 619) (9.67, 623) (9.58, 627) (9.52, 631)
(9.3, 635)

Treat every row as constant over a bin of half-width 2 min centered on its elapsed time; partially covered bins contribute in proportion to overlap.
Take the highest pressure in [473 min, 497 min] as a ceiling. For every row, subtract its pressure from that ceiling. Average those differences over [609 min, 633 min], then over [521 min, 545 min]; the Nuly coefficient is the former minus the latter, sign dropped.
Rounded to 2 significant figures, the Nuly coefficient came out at 2.6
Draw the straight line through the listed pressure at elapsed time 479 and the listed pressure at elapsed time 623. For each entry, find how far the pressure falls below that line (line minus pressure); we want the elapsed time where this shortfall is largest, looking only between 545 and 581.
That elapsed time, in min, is 579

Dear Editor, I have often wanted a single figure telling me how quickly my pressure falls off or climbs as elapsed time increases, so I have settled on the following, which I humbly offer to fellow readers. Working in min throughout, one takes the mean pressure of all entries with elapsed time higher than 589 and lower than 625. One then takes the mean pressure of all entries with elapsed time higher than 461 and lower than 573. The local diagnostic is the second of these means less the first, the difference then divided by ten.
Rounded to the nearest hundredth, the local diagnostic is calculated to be -0.02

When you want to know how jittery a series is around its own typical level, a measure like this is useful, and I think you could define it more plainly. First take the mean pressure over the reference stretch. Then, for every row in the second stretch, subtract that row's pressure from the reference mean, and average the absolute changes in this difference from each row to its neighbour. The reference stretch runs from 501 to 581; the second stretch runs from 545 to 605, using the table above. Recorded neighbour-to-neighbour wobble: 0.31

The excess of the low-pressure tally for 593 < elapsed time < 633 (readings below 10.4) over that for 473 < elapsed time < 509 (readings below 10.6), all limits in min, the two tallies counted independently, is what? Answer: 1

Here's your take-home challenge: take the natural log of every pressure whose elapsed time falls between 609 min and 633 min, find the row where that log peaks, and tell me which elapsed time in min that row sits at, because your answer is 611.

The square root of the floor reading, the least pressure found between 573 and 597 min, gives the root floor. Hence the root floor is 2.9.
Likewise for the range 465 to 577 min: 1.9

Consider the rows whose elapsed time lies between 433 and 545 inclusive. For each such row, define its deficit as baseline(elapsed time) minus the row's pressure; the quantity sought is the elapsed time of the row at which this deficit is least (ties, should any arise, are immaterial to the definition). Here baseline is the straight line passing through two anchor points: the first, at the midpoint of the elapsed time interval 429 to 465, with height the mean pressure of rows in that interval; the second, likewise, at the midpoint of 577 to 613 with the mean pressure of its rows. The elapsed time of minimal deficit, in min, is 467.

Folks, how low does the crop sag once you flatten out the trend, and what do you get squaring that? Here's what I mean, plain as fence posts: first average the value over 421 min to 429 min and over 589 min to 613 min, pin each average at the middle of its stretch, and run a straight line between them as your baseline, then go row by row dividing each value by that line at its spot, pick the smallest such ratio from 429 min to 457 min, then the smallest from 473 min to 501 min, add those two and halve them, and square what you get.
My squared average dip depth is 1.0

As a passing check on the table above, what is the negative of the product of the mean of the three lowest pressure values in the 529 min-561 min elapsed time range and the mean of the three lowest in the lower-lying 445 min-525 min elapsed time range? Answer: -61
